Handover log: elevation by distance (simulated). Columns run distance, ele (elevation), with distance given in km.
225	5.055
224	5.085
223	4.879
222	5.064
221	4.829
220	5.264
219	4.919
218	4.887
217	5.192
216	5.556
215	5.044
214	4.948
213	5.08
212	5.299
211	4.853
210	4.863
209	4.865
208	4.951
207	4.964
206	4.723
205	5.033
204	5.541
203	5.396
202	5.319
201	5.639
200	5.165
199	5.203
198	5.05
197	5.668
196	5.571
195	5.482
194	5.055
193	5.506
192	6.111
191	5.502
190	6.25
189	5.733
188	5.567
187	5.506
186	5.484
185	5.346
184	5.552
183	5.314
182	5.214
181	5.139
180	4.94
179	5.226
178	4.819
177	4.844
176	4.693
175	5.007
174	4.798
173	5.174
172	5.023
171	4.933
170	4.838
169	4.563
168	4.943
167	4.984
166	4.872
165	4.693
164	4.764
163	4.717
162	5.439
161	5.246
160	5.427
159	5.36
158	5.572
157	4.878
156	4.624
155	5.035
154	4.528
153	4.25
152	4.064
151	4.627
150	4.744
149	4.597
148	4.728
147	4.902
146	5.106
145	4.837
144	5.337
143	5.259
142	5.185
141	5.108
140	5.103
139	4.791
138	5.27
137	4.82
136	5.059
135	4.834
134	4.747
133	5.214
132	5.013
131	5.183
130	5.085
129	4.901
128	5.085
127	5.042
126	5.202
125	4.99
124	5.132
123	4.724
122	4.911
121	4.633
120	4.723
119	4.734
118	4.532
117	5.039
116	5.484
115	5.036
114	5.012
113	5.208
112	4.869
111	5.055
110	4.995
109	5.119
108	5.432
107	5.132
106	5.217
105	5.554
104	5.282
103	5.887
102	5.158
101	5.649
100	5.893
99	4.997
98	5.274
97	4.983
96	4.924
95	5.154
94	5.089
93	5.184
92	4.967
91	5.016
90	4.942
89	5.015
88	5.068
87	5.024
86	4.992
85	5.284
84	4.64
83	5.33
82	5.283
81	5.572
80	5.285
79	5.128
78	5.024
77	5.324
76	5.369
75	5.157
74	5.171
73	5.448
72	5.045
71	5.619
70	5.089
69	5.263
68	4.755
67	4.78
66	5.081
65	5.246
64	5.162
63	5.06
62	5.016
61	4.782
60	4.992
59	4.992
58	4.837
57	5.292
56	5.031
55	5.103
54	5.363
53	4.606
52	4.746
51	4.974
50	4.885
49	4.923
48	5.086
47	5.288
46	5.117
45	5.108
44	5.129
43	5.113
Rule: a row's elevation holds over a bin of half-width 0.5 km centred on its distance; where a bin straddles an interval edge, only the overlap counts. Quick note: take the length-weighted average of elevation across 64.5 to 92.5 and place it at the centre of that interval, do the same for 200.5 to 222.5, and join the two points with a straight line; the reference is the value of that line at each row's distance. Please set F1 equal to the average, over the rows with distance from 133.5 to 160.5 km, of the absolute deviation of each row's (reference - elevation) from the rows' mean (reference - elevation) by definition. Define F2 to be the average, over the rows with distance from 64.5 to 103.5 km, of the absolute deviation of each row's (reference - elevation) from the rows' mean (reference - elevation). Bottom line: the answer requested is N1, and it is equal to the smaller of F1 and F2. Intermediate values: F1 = 0.282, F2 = 0.205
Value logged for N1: 0.205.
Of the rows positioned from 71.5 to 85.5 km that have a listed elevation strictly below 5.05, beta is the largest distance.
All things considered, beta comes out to 84 km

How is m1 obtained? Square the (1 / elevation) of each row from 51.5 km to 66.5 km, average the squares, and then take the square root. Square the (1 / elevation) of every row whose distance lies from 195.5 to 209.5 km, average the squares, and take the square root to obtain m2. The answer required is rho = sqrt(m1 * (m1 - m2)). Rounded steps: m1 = 0.200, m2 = 0.1925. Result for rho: 0.038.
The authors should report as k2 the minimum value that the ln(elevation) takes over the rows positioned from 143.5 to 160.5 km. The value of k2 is 1.40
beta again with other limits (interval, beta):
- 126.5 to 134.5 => 134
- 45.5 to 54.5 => 53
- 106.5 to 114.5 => 114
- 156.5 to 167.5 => 167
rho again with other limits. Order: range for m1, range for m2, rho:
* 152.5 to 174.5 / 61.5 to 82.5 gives 0.046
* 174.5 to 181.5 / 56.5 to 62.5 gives 0.017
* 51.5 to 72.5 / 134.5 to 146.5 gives 0.014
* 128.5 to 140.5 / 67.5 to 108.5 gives 0.039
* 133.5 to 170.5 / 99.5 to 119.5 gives 0.049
